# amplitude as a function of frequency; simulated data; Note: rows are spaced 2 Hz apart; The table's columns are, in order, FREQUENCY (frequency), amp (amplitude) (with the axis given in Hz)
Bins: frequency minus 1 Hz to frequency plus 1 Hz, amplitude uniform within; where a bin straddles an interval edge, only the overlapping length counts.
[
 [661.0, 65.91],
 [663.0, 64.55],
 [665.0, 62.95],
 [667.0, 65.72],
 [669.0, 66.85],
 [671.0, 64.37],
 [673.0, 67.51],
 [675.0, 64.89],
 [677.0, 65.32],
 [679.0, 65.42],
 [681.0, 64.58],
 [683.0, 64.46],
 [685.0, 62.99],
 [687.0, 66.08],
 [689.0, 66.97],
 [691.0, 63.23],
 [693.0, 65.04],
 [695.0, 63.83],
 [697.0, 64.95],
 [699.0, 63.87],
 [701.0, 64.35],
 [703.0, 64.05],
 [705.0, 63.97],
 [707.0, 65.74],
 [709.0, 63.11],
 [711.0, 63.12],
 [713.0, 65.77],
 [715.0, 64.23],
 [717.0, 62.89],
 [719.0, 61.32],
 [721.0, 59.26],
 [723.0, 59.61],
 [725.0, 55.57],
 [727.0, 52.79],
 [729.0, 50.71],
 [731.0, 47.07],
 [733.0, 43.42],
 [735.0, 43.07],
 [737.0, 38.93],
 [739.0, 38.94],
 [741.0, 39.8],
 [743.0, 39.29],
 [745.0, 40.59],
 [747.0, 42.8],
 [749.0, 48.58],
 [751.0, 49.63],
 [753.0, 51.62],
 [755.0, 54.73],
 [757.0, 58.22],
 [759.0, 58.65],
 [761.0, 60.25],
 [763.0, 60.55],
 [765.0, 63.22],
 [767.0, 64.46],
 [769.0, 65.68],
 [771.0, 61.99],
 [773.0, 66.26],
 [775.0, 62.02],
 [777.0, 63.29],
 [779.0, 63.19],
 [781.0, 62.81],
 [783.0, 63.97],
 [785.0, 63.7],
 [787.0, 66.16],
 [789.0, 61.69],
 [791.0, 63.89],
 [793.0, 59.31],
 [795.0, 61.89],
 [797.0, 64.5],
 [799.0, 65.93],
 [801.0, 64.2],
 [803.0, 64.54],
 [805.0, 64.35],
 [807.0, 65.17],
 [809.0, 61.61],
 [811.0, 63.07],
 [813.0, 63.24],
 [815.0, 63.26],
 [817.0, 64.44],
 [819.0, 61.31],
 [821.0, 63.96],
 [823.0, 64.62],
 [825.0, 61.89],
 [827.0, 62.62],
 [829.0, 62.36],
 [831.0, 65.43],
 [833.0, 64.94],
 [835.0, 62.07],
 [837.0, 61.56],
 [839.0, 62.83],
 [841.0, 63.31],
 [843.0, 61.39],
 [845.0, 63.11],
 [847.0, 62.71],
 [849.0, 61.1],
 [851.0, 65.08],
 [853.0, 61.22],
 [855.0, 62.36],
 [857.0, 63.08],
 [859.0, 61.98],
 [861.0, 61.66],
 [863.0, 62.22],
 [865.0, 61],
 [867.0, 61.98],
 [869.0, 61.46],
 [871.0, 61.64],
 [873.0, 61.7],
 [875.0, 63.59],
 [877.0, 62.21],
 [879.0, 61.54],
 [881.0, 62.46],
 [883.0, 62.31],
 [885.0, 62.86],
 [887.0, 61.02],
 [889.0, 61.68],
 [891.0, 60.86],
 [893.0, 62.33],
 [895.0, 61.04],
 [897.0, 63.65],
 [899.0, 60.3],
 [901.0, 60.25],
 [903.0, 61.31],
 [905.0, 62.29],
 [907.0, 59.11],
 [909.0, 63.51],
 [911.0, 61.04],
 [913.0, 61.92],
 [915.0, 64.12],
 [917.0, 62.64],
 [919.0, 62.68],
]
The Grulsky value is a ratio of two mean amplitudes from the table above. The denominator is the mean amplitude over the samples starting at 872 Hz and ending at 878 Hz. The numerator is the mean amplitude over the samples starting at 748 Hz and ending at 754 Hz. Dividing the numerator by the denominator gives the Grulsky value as 0.80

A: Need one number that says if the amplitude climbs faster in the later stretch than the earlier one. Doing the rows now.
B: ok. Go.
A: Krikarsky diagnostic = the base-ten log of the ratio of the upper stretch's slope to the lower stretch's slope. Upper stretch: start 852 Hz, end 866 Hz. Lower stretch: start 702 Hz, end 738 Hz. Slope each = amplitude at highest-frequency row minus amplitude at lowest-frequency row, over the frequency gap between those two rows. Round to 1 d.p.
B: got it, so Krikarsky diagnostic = -1.6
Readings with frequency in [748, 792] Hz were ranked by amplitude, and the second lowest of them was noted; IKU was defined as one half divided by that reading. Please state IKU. 0.0101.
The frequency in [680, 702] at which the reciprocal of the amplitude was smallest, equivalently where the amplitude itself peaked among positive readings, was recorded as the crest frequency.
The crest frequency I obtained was 689.0 Hz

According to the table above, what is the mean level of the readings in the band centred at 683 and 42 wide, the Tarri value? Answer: 64.9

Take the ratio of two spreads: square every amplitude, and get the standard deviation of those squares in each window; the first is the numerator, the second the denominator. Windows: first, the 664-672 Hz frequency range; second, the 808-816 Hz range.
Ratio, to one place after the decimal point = 2.2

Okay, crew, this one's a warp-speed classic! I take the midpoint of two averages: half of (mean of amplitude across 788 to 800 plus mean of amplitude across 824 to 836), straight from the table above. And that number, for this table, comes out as 63.0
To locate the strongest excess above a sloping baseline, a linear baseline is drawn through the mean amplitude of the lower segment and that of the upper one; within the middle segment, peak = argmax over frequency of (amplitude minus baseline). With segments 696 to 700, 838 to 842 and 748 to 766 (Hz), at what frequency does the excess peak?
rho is 765.0 Hz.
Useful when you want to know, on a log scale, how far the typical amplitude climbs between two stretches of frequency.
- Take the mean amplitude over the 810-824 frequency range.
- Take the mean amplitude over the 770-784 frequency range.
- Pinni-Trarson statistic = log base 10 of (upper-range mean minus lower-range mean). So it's -1.3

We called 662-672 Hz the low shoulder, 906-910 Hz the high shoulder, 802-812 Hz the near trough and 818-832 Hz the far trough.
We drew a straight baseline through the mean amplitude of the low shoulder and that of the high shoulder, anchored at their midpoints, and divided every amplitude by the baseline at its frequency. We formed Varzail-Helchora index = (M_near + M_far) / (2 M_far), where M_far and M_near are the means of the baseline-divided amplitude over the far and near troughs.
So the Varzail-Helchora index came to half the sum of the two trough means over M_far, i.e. 1.00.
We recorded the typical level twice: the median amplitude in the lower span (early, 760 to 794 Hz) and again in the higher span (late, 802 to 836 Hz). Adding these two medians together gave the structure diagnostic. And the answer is 126.5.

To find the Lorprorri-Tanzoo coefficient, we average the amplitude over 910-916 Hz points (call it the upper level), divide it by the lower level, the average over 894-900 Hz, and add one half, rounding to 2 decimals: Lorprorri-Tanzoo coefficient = 1.51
